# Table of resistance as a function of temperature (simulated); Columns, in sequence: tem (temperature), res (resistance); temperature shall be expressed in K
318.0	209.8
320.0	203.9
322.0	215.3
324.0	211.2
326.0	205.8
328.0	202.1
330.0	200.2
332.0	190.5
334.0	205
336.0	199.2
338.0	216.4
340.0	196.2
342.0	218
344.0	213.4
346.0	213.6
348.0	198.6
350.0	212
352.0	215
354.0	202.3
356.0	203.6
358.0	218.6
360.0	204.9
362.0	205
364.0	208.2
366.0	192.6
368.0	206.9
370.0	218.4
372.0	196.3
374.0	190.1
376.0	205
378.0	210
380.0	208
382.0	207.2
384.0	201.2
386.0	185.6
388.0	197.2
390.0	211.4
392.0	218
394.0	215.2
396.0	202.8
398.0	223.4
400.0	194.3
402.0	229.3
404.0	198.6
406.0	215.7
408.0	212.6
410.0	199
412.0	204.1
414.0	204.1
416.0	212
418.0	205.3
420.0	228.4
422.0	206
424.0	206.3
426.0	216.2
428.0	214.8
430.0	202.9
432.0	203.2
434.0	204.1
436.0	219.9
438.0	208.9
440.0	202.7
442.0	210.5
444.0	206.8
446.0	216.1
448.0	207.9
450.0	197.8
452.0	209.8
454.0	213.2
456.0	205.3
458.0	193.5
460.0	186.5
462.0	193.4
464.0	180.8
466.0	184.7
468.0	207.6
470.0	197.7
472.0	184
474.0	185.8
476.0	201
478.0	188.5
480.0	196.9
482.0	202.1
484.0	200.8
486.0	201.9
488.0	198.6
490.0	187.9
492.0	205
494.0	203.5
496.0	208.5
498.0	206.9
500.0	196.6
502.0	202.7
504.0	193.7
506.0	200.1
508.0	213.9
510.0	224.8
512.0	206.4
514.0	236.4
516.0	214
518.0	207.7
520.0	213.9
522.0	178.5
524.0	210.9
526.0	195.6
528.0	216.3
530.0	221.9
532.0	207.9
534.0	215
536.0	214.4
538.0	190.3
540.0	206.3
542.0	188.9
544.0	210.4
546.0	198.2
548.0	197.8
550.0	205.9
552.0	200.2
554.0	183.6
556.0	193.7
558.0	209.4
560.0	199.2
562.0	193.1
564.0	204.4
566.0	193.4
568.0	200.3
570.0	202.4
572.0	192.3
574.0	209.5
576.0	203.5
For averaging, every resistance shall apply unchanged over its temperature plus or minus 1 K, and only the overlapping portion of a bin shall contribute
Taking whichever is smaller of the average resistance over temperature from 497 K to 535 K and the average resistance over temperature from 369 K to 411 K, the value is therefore 207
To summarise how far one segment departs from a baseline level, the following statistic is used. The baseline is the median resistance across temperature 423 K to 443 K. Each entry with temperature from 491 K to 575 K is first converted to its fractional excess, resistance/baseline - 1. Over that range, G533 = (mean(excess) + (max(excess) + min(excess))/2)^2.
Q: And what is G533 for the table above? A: 0.0003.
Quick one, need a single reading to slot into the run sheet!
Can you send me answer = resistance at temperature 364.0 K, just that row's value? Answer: 208.2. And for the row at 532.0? 207.9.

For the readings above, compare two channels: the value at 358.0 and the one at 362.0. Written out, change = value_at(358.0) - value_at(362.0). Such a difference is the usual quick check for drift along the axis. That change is 14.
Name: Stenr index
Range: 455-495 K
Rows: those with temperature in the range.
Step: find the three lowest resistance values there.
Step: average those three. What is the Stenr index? 183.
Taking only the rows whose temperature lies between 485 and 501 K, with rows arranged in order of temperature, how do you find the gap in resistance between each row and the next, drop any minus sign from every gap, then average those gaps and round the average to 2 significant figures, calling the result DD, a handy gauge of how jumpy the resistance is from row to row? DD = 7.1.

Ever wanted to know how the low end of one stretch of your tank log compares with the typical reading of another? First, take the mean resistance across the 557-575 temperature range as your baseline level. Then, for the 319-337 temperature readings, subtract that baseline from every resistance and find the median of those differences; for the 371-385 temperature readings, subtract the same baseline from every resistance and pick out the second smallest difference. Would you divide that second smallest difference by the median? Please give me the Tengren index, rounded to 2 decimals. -1.20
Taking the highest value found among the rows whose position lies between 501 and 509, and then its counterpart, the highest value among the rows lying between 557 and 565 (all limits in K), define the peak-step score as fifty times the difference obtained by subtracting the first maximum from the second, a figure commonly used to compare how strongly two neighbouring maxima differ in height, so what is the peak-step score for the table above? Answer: -225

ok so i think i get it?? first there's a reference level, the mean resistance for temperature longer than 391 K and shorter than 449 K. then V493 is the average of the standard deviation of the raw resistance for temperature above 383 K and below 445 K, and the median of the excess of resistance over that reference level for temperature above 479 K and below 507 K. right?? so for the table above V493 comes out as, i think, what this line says 0.5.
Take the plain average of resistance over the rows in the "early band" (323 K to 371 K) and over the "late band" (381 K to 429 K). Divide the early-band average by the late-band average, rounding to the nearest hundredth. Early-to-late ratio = 0.99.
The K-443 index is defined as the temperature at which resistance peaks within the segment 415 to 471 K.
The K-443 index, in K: 420.0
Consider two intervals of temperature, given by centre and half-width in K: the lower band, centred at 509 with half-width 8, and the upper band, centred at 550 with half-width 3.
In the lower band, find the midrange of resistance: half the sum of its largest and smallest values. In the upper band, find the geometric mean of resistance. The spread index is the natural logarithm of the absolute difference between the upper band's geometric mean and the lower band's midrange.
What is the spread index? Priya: 2.6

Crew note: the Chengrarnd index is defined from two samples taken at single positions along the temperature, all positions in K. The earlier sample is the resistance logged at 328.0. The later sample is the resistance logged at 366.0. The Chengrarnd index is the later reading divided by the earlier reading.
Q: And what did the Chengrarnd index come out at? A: 0.953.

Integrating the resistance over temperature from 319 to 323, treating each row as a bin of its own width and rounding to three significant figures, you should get 838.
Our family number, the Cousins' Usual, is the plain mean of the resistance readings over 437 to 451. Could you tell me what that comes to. 207.2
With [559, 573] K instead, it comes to 197.9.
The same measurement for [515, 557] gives 203.4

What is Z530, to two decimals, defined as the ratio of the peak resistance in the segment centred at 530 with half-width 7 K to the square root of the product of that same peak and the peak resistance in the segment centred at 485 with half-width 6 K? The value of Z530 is 1.05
